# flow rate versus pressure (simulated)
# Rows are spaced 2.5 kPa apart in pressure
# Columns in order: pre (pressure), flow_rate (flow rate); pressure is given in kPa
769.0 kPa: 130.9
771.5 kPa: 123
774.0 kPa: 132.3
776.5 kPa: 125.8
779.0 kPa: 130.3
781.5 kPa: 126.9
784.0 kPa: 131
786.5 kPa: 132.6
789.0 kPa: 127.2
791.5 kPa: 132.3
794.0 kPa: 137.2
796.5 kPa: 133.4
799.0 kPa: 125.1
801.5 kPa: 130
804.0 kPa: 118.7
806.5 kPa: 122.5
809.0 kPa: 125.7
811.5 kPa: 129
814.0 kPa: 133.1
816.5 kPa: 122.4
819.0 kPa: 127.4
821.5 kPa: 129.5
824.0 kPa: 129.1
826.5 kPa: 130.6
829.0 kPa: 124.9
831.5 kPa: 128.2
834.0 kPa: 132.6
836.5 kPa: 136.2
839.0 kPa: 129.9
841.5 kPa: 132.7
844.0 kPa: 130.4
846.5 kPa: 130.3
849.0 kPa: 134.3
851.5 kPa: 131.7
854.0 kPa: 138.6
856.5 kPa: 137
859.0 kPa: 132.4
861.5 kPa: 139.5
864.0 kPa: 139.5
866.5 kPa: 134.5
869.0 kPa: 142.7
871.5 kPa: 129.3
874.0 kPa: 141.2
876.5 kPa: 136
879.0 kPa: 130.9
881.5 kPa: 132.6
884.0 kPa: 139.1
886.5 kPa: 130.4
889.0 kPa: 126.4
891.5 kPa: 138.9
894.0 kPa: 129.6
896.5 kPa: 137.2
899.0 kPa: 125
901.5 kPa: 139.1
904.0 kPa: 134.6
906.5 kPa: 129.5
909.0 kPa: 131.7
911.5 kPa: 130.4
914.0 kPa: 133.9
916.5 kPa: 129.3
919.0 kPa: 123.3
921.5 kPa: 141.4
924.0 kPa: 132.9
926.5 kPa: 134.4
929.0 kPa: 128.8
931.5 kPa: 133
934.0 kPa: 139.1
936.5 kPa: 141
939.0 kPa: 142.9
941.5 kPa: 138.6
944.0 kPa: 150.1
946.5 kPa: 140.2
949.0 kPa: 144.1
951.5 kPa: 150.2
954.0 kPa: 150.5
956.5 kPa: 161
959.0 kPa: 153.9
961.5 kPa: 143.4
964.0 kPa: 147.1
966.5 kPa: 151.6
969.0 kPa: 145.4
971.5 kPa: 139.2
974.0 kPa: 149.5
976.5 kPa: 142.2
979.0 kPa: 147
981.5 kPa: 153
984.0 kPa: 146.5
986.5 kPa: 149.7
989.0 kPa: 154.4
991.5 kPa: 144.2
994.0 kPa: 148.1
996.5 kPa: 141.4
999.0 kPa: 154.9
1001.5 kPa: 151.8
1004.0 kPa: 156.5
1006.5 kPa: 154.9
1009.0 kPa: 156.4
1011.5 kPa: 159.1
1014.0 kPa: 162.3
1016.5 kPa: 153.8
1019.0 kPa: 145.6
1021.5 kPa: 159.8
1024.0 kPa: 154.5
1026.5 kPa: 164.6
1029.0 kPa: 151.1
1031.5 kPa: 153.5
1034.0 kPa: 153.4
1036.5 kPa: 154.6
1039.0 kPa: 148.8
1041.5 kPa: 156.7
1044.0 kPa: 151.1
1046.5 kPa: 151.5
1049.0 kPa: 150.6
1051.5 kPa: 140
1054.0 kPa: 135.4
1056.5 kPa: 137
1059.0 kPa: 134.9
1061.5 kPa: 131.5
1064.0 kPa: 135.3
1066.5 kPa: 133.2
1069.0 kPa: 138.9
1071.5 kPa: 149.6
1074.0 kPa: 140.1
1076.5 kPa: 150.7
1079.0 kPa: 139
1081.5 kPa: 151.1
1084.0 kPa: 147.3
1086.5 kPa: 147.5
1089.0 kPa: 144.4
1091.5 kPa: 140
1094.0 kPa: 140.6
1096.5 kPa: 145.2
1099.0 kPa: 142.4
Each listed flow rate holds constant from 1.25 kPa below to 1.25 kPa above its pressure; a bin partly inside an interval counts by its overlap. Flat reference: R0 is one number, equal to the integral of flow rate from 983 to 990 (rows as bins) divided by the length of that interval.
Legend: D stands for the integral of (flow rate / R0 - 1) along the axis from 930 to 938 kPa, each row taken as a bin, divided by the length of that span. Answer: -0.08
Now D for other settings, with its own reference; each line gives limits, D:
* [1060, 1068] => -0.11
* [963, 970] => -0.01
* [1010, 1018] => 0.05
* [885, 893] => -0.12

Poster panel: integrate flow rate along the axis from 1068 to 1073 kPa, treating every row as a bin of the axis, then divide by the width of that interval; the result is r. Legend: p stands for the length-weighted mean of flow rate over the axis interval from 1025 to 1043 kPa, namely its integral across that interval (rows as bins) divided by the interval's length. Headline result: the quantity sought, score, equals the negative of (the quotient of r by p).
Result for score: -0.93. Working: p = 155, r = 144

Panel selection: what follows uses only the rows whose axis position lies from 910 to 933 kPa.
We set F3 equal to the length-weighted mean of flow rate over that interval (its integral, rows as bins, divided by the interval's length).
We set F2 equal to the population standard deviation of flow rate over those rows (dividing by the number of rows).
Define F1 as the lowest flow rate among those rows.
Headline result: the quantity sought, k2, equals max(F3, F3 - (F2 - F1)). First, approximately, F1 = 123.3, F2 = 4.7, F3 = 132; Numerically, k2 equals 251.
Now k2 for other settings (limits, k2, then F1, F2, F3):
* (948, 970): 288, 143.4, 5.2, 150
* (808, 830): 247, 122.4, 3.1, 128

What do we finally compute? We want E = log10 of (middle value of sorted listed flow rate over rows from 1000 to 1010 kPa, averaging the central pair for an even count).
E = 2.19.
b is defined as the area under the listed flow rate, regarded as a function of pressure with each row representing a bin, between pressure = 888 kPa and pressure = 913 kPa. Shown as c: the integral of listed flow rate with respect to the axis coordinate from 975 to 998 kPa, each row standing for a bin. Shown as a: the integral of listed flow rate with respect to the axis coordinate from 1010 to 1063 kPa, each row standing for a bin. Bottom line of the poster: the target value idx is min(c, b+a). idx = 3392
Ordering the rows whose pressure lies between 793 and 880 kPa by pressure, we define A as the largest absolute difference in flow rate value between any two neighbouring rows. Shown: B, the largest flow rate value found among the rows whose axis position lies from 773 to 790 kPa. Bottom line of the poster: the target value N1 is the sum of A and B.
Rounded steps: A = 13.4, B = 132.6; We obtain 146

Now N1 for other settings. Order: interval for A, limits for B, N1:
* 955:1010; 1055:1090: 165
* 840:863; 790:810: 144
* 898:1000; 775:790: 151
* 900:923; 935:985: 179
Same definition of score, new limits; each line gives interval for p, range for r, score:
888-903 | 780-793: -0.98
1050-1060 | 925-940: -0.99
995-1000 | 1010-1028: -1.06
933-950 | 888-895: -0.93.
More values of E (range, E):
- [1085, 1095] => 2.15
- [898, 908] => 2.12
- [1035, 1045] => 2.18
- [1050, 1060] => 2.13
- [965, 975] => 2.17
